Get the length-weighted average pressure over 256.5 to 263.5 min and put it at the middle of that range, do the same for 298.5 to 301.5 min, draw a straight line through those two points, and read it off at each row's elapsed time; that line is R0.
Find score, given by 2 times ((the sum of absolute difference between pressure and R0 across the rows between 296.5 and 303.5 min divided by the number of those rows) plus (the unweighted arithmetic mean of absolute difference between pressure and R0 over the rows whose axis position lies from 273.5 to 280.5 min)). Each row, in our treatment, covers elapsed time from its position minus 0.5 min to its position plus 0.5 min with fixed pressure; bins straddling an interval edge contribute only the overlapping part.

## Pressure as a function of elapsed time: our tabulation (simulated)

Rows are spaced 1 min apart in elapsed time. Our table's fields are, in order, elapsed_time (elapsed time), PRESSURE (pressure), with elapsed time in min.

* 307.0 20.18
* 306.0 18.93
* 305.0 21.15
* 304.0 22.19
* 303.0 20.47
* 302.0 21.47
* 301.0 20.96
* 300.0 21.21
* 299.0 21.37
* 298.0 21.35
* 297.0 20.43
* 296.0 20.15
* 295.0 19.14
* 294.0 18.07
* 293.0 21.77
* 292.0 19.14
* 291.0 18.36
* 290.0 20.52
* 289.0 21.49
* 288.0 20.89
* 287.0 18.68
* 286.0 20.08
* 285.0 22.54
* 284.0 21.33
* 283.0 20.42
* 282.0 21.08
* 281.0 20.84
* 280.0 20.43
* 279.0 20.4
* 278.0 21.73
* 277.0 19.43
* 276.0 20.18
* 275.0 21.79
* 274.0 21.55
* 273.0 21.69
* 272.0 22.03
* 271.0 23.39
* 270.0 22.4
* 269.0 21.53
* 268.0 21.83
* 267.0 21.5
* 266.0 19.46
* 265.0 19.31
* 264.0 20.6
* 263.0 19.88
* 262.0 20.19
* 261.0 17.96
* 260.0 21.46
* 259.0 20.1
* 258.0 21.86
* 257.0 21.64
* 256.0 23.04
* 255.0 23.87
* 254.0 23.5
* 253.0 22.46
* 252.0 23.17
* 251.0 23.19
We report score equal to 2.3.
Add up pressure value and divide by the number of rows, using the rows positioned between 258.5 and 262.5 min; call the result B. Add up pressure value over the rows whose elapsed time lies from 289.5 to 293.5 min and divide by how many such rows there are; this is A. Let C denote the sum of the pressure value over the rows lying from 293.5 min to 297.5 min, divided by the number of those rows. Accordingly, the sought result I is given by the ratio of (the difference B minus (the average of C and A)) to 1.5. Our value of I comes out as 0.2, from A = 19.9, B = 19.9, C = 19.4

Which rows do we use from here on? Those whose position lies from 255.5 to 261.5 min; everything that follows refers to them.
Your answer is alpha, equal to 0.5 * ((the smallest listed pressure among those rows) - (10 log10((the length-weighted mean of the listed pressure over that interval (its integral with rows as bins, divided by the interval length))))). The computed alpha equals 2.37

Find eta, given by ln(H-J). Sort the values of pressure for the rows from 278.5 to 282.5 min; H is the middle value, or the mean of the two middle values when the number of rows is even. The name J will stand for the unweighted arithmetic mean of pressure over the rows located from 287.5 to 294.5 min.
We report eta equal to -0.5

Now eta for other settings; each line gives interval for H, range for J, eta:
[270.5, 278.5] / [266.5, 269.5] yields -2.4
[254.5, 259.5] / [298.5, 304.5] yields -0.5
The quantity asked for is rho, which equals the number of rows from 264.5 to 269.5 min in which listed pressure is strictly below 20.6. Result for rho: 2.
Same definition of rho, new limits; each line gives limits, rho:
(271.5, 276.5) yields 1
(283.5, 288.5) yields 2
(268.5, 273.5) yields 0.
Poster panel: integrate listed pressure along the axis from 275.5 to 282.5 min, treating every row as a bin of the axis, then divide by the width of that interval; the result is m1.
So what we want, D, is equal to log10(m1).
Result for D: 1.31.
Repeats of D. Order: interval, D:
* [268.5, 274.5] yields 1.34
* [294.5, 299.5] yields 1.31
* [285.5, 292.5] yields 1.30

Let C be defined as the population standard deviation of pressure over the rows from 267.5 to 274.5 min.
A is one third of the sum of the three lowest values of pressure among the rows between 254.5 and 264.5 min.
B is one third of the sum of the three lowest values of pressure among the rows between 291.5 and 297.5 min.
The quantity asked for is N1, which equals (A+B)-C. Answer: 37.5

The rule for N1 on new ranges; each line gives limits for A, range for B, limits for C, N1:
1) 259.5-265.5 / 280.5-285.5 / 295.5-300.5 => 39.3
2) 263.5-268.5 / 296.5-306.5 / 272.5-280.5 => 38.9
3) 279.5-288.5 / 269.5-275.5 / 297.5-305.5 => 40.9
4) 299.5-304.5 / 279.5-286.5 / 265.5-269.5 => 40.2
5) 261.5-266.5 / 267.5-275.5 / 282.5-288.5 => 40.0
